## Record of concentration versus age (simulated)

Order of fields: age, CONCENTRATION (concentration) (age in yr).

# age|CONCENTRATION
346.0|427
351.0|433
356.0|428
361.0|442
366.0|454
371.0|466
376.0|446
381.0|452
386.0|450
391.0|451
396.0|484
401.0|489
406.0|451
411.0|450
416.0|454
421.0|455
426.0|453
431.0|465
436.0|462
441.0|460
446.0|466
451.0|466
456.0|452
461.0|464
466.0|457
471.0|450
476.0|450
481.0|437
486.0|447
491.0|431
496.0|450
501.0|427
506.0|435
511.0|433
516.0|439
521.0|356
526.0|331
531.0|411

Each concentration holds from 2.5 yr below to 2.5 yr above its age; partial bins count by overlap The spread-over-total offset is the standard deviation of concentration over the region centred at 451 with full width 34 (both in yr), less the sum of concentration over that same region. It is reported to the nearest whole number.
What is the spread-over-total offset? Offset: -3222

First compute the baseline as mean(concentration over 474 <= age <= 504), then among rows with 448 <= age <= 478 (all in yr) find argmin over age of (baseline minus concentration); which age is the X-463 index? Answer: 451.0 yr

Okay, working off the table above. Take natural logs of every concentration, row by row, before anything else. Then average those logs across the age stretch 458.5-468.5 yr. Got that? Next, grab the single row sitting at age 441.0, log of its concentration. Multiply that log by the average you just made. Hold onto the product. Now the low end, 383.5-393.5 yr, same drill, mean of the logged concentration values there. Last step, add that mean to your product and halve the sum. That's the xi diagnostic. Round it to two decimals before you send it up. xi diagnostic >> 21.85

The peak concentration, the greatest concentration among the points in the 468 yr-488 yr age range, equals 450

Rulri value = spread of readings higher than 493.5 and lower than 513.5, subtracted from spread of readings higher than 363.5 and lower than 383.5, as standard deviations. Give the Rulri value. -1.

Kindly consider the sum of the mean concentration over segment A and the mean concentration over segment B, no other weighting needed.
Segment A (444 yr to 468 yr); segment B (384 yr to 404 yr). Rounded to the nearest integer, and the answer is 930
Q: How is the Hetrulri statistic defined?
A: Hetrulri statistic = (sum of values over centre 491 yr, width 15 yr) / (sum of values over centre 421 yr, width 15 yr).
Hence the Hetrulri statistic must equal 0.975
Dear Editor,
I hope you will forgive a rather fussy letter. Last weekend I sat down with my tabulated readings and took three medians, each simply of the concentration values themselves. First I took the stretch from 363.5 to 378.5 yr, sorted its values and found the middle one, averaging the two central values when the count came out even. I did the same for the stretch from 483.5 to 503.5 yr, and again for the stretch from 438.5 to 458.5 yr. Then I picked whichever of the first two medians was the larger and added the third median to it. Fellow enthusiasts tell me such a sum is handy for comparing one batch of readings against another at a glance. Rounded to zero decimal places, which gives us 917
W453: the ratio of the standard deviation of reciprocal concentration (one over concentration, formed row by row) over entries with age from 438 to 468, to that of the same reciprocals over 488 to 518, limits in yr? 0.6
